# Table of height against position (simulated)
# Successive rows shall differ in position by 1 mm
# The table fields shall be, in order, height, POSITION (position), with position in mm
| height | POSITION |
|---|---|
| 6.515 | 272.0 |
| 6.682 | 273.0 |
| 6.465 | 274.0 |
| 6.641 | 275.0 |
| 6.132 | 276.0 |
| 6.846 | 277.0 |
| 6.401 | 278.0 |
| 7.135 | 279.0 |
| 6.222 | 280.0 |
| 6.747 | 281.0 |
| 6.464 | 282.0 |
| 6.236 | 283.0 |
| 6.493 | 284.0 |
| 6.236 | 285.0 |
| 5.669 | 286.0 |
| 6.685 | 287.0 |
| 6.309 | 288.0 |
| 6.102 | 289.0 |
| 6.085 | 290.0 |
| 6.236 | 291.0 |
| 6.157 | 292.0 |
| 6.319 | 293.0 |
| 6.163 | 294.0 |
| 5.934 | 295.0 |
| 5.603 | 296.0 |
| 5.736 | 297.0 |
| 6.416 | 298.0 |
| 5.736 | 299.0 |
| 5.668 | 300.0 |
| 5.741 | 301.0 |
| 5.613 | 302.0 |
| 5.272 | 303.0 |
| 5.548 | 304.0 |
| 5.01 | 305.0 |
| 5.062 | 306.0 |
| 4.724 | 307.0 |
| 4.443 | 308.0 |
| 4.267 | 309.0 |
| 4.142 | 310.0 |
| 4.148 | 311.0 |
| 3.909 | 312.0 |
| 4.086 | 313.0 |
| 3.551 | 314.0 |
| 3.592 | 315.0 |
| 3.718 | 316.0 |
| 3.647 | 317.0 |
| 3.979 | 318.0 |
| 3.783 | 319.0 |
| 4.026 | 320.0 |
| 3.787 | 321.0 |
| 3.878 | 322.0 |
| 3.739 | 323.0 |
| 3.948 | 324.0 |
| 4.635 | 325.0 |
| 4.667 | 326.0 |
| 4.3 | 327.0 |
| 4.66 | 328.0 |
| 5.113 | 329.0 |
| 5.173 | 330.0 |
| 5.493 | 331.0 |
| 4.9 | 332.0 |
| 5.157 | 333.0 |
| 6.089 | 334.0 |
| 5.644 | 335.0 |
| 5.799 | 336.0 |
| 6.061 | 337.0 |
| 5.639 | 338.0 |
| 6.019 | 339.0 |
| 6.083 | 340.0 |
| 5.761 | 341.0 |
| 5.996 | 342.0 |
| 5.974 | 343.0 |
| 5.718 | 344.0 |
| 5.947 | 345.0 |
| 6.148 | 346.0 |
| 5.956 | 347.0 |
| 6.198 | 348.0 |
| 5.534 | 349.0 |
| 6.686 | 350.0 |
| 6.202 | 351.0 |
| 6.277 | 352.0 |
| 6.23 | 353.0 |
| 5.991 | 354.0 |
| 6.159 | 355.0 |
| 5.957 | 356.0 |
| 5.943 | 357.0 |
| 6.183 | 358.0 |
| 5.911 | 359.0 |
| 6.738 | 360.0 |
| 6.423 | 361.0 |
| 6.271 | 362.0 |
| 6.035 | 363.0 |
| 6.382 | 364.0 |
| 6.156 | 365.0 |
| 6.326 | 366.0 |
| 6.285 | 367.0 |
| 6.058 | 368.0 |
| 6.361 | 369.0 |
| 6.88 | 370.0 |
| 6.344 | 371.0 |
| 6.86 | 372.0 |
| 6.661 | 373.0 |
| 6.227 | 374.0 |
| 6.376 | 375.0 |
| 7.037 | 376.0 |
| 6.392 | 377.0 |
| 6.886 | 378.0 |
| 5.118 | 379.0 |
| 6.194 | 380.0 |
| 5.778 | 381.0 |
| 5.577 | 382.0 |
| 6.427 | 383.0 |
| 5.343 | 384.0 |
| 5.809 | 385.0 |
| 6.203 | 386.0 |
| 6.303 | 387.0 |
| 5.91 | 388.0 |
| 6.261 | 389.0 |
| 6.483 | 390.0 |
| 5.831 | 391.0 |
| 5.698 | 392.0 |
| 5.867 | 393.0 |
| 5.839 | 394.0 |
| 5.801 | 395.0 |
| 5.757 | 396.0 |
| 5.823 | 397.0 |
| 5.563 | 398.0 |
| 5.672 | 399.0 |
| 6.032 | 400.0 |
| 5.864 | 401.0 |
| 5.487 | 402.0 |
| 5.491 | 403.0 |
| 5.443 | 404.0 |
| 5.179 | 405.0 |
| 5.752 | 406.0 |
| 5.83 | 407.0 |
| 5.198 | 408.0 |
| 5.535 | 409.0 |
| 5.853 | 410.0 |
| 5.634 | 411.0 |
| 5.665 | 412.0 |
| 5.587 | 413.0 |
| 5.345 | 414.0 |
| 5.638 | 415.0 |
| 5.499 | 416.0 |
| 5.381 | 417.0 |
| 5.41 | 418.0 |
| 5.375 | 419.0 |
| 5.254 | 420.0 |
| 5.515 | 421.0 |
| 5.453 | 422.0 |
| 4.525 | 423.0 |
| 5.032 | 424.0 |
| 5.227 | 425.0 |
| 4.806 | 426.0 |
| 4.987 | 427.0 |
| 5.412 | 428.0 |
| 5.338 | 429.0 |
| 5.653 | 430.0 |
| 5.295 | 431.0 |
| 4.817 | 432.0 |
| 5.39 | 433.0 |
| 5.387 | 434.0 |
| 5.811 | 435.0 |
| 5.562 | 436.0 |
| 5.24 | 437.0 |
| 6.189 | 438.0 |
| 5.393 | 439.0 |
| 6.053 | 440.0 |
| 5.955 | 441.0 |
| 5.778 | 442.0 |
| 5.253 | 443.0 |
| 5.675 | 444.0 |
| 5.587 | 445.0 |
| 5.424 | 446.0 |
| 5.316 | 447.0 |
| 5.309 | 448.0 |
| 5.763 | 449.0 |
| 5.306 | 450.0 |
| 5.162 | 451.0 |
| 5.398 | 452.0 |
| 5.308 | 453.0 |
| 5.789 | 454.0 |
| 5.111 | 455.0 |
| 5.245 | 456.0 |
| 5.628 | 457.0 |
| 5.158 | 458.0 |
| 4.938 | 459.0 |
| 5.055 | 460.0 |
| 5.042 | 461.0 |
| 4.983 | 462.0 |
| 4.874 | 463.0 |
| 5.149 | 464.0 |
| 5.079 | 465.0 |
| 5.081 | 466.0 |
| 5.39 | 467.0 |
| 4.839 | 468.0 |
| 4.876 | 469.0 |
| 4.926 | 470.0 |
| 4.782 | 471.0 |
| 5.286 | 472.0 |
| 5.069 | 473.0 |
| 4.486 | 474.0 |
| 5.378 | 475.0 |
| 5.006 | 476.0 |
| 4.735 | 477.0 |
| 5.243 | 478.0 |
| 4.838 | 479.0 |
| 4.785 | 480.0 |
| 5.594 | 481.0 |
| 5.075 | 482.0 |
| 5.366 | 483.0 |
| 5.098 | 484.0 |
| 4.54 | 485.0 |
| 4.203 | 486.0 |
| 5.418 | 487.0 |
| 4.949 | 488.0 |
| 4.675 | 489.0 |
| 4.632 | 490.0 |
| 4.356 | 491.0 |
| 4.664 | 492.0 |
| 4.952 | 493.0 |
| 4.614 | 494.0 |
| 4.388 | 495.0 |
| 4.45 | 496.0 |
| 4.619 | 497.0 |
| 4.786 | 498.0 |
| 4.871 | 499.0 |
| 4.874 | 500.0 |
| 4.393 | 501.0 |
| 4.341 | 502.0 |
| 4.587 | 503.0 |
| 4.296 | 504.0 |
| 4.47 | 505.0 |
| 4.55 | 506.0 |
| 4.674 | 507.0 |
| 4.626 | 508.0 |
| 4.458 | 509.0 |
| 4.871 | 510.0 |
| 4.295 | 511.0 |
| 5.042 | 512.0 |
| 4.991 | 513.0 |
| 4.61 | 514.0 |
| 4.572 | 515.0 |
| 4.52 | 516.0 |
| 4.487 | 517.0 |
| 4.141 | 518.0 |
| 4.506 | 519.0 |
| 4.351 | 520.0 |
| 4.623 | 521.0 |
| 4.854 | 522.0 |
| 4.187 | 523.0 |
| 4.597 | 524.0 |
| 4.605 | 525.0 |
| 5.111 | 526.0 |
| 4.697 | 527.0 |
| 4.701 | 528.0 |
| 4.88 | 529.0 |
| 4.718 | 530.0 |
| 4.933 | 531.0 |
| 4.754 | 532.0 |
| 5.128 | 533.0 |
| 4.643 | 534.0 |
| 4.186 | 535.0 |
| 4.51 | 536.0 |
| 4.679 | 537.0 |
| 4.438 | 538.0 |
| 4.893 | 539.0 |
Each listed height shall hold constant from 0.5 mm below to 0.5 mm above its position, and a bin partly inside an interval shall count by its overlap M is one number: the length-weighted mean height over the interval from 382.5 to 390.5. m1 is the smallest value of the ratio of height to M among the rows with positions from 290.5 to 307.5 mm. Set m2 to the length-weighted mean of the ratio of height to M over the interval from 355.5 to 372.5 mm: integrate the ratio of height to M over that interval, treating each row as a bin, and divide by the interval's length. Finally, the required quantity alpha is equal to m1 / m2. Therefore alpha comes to 0.75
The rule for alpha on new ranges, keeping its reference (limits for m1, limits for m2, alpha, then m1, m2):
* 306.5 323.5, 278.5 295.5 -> 0.56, 0.58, 1.03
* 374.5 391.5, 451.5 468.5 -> 0.99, 0.84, 0.85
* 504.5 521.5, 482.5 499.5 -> 0.87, 0.68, 0.78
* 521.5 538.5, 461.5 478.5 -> 0.84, 0.69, 0.82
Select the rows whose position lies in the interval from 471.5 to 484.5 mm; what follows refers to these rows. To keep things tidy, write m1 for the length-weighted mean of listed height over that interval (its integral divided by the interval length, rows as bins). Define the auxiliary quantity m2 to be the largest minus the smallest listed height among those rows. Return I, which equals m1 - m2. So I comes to 3.97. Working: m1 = 5.1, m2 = 1.1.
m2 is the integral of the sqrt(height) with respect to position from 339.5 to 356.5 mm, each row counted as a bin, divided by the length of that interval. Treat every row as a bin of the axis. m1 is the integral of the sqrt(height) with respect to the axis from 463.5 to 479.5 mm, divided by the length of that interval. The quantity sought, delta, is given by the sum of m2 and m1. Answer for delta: 4.70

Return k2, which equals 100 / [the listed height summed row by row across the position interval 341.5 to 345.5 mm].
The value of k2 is 4.2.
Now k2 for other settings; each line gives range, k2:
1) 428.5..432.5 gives 4.7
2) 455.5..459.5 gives 4.8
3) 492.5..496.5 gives 5.4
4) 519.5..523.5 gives 5.6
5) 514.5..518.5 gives 5.6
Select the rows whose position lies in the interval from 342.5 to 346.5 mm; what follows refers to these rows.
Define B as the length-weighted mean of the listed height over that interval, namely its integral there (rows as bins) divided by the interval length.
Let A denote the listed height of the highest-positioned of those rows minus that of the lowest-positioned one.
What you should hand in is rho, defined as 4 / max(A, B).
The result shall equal 0.67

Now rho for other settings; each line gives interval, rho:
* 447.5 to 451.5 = 0.74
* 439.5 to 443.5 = 0.69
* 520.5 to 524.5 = 0.88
